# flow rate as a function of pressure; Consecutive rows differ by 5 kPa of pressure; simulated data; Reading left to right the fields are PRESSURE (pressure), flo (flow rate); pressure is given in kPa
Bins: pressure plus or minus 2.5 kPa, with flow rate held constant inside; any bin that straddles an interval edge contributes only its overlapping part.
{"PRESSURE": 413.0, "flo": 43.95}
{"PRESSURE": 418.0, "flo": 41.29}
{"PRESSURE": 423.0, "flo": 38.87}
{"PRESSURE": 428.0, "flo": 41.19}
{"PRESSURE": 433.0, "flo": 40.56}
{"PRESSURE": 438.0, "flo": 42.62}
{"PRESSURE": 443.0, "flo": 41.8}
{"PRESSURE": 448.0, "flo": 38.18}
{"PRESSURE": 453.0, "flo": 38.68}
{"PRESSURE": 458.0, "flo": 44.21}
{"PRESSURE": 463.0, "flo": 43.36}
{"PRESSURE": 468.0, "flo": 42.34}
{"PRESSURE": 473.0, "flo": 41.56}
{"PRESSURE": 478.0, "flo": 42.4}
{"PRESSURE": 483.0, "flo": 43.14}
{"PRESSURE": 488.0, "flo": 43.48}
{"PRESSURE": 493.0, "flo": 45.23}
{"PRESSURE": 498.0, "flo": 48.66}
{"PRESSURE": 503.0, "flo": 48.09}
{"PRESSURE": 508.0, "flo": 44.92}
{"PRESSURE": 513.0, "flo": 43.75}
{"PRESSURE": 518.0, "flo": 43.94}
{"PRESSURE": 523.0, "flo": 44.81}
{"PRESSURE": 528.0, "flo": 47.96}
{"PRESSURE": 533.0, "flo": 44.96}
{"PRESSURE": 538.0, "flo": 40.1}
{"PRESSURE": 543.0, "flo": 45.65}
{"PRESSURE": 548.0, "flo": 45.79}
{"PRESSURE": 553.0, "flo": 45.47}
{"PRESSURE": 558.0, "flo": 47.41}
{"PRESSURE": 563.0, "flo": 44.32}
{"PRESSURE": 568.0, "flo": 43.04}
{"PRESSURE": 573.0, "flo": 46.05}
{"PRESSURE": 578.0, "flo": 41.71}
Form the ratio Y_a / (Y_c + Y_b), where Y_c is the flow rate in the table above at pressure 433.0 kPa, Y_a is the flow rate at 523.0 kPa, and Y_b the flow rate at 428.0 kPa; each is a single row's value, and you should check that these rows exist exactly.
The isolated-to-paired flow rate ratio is 0.548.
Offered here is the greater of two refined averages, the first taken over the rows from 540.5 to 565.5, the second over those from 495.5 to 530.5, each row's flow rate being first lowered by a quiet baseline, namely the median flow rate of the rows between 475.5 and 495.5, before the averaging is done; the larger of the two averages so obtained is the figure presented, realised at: 2.7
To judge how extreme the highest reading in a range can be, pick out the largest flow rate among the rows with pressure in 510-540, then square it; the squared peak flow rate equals 2300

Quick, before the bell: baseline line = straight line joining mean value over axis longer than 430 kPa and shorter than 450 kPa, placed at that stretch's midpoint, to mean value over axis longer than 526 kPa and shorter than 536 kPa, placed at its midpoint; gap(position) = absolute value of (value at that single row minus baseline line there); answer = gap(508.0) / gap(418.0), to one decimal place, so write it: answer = 0.1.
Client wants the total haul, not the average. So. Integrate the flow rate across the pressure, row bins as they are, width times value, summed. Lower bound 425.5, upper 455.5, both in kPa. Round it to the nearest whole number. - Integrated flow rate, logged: 1215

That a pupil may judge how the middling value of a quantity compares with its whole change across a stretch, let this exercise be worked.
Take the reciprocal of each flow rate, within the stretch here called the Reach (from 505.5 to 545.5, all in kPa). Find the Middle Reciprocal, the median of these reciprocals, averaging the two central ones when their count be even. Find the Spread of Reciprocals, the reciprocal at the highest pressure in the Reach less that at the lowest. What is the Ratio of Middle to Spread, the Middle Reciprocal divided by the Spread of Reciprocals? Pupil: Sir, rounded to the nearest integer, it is -63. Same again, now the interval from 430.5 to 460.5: -12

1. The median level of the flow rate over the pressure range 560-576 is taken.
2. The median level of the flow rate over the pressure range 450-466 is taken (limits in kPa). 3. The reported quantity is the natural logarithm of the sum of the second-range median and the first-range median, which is 4.47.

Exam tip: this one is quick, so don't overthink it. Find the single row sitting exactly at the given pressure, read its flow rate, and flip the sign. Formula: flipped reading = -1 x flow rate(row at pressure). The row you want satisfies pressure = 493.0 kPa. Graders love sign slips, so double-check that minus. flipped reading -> -45.2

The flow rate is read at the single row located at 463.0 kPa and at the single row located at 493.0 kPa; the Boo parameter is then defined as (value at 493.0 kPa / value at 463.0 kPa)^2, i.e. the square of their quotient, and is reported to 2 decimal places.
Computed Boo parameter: 1.09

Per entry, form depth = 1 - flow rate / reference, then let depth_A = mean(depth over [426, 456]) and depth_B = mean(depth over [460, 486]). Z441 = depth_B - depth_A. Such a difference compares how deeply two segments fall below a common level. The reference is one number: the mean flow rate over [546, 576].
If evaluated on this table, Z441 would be -0.045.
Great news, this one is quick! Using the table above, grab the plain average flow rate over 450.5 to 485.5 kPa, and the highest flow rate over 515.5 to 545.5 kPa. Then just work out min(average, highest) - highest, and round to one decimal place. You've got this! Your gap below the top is -5.7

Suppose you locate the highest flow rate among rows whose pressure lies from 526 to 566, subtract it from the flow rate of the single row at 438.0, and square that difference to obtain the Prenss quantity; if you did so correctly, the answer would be 29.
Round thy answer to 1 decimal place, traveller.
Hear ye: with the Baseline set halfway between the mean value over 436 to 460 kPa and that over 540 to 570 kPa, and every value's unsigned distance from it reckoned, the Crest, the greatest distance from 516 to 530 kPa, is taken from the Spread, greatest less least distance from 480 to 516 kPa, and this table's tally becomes 0.7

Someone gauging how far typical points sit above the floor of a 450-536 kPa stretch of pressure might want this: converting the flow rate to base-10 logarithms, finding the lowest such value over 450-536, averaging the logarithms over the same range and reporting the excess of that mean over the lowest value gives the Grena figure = 0.057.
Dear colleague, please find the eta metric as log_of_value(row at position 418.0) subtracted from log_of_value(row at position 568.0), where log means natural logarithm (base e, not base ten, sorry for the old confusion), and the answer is 0.042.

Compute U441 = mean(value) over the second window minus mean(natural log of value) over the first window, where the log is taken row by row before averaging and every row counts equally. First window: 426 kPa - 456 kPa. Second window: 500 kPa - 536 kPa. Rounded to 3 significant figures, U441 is 41.8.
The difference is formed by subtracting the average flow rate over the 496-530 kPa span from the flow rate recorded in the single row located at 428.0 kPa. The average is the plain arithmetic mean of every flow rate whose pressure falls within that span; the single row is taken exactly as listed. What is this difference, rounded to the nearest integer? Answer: -5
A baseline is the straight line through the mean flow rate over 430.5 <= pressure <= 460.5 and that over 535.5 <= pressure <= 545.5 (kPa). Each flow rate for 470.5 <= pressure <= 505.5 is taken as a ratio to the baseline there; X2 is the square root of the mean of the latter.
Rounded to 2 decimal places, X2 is 1.03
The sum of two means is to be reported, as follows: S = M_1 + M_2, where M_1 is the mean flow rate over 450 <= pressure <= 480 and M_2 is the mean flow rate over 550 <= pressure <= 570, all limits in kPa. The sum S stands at 87.2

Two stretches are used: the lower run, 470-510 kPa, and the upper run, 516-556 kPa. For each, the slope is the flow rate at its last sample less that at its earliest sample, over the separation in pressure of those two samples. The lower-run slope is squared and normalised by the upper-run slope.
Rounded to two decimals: 0.21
